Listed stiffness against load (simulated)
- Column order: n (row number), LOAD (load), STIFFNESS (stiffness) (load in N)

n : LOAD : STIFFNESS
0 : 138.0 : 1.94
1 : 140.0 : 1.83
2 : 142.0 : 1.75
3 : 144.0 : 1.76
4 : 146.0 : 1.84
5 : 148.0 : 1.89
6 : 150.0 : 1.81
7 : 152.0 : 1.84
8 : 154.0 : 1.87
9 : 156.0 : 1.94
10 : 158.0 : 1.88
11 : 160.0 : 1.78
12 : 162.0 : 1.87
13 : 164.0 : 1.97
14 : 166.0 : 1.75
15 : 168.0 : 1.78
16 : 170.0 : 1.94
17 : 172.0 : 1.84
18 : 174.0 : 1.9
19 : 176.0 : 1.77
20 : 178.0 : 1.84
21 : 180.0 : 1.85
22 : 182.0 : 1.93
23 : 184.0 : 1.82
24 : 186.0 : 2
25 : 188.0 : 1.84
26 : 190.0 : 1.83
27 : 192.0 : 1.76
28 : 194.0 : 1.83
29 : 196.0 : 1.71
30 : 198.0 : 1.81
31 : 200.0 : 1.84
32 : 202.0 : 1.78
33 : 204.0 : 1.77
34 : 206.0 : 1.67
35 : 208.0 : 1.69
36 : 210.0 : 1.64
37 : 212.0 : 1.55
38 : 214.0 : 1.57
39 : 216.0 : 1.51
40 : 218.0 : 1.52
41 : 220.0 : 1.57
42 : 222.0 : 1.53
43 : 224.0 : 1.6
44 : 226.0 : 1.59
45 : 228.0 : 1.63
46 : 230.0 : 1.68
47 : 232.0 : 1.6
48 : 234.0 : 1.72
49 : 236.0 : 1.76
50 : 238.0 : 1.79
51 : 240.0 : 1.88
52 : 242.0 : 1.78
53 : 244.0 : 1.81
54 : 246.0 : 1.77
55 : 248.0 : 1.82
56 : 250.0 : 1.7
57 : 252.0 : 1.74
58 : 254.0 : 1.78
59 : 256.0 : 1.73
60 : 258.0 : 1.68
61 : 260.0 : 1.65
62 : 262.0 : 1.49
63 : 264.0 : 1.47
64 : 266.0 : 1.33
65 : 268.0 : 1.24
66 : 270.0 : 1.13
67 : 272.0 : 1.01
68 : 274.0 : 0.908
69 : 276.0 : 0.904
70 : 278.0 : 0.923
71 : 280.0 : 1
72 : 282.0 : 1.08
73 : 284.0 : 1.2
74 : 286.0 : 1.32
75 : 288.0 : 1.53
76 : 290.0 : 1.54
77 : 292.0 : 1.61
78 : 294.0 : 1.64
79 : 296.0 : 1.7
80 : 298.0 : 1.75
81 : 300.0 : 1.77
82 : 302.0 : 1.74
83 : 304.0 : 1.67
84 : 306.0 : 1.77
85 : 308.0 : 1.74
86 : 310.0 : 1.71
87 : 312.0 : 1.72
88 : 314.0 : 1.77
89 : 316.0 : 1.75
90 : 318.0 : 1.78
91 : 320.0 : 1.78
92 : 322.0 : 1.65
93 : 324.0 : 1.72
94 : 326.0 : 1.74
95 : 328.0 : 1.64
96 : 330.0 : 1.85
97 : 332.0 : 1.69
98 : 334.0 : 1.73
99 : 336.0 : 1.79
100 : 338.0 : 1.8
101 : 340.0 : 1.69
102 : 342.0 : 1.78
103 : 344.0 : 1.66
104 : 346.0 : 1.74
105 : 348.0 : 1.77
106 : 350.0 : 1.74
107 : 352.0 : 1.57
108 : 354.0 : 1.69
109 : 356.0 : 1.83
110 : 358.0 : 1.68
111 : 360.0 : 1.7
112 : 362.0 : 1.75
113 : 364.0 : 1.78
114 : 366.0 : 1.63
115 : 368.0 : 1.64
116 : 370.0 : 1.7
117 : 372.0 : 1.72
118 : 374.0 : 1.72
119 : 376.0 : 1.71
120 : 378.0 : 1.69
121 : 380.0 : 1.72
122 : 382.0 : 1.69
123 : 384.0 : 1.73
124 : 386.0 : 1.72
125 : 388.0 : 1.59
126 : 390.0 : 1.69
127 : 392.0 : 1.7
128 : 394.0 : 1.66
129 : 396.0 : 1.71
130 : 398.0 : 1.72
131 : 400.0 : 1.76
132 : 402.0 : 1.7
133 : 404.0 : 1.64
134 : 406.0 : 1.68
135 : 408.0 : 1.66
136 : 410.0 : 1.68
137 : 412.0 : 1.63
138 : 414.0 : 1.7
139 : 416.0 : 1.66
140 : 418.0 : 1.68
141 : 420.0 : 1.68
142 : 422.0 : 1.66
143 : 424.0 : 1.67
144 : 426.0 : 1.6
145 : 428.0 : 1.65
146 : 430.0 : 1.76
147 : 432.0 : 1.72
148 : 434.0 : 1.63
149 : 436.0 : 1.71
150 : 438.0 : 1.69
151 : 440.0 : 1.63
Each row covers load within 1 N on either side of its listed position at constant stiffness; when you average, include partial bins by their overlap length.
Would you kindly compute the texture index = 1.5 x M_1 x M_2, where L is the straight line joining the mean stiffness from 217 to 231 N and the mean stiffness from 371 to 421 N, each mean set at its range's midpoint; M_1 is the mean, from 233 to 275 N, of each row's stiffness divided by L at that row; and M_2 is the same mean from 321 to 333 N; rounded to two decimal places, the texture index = 1.54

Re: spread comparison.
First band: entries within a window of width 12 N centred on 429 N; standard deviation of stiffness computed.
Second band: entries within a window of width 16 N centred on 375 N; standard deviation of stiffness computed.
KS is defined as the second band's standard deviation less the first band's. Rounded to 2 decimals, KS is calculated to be -0.03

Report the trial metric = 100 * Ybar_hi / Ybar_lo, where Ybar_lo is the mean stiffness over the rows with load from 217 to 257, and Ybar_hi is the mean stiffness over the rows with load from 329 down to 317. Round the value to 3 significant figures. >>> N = 101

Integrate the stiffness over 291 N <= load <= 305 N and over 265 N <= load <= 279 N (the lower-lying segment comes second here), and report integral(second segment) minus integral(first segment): -8.9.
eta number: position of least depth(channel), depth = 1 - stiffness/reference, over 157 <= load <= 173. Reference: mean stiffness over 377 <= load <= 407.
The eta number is 164.0 N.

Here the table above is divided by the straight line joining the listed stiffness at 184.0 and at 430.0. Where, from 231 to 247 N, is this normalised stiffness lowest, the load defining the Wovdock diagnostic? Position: 232.0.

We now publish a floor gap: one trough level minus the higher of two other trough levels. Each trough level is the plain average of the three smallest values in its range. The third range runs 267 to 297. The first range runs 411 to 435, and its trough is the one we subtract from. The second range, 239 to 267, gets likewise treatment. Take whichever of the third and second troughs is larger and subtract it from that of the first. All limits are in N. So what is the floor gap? 0.2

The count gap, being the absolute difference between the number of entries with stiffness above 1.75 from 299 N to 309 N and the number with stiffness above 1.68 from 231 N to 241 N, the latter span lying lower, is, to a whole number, 2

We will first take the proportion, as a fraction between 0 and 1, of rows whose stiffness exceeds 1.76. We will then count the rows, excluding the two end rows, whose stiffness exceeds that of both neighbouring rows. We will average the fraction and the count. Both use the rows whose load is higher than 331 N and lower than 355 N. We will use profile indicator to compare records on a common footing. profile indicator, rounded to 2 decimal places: 1.67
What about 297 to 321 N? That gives 1.71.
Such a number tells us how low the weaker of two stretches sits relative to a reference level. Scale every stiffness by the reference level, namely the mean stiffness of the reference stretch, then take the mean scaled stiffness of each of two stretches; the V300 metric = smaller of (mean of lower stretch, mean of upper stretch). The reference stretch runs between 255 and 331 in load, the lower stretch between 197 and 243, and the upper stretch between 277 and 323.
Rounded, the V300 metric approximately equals 1.04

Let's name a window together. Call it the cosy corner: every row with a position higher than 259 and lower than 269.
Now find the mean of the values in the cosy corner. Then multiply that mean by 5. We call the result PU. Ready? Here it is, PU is 7.18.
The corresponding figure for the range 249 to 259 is 8.63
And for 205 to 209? 8.40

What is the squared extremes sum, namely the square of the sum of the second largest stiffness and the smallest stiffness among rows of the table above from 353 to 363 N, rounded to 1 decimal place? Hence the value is 11.8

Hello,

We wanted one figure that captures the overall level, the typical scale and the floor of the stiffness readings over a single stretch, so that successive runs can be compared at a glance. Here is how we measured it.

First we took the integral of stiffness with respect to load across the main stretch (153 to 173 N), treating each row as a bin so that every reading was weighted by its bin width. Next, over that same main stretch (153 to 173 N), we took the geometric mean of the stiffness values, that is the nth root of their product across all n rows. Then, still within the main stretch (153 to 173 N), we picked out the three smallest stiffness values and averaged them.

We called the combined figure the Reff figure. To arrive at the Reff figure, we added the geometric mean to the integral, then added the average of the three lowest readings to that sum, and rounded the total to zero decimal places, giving 41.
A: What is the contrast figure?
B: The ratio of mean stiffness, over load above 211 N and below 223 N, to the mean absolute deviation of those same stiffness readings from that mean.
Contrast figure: 71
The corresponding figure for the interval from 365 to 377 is 49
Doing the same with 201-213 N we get 27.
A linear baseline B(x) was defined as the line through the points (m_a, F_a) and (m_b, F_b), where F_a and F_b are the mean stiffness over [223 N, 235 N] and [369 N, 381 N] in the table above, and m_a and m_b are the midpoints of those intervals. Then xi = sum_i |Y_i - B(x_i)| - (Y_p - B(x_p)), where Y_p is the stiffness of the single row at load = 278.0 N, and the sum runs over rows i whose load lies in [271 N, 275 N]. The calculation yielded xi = 2.1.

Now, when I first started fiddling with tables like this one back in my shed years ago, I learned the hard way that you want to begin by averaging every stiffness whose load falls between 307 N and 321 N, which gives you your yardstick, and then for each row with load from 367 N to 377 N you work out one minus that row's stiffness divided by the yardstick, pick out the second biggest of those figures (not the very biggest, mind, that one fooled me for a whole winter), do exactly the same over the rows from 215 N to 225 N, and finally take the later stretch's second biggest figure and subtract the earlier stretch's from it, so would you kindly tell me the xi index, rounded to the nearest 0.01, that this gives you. -0.10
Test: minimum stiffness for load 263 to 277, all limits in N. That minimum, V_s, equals 0.904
